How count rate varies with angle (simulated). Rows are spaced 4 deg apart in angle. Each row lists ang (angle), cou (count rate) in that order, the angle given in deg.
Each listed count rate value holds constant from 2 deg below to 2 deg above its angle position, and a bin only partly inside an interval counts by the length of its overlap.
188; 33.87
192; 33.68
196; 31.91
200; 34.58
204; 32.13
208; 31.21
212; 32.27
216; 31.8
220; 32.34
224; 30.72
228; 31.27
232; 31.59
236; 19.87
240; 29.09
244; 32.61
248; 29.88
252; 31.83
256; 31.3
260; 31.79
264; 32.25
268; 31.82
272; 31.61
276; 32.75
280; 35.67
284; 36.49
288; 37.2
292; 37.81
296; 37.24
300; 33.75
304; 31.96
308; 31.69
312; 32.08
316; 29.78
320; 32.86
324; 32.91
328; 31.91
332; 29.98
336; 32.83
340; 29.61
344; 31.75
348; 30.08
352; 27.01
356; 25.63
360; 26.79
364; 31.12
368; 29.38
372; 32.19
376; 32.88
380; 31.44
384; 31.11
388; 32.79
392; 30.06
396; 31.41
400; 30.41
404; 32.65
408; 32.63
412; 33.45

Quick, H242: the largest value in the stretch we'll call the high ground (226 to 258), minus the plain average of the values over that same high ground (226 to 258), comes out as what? 2.9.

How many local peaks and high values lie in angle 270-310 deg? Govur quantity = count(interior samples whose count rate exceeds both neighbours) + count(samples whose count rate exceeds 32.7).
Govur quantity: 8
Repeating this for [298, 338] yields 6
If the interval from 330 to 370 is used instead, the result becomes 4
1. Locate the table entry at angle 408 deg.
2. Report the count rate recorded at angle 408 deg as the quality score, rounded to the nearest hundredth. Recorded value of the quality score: 32.63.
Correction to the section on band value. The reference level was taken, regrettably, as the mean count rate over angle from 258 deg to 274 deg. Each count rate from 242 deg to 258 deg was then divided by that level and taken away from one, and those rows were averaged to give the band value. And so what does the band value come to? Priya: 0.015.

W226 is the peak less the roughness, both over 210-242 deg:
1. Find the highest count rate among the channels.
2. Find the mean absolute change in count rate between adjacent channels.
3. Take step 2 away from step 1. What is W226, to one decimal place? 28.8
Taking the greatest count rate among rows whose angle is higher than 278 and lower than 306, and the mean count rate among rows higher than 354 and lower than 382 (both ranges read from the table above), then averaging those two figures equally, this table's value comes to 33.9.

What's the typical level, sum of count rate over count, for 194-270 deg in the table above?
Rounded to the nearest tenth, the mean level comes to 31.1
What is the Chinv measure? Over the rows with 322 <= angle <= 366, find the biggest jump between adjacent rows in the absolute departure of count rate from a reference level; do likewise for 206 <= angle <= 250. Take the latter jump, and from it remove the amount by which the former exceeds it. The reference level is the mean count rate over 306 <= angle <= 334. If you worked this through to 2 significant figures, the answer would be 19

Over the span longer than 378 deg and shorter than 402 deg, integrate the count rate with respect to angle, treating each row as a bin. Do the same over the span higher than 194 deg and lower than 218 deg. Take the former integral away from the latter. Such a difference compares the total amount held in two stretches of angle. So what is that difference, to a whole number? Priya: 27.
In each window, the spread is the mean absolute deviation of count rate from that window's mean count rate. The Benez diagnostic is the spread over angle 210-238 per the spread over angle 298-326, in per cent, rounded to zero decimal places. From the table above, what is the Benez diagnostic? 328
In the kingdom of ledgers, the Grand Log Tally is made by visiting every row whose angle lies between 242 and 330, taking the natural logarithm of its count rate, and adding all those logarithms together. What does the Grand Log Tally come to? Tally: 77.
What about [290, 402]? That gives 96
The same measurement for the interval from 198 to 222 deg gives 21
